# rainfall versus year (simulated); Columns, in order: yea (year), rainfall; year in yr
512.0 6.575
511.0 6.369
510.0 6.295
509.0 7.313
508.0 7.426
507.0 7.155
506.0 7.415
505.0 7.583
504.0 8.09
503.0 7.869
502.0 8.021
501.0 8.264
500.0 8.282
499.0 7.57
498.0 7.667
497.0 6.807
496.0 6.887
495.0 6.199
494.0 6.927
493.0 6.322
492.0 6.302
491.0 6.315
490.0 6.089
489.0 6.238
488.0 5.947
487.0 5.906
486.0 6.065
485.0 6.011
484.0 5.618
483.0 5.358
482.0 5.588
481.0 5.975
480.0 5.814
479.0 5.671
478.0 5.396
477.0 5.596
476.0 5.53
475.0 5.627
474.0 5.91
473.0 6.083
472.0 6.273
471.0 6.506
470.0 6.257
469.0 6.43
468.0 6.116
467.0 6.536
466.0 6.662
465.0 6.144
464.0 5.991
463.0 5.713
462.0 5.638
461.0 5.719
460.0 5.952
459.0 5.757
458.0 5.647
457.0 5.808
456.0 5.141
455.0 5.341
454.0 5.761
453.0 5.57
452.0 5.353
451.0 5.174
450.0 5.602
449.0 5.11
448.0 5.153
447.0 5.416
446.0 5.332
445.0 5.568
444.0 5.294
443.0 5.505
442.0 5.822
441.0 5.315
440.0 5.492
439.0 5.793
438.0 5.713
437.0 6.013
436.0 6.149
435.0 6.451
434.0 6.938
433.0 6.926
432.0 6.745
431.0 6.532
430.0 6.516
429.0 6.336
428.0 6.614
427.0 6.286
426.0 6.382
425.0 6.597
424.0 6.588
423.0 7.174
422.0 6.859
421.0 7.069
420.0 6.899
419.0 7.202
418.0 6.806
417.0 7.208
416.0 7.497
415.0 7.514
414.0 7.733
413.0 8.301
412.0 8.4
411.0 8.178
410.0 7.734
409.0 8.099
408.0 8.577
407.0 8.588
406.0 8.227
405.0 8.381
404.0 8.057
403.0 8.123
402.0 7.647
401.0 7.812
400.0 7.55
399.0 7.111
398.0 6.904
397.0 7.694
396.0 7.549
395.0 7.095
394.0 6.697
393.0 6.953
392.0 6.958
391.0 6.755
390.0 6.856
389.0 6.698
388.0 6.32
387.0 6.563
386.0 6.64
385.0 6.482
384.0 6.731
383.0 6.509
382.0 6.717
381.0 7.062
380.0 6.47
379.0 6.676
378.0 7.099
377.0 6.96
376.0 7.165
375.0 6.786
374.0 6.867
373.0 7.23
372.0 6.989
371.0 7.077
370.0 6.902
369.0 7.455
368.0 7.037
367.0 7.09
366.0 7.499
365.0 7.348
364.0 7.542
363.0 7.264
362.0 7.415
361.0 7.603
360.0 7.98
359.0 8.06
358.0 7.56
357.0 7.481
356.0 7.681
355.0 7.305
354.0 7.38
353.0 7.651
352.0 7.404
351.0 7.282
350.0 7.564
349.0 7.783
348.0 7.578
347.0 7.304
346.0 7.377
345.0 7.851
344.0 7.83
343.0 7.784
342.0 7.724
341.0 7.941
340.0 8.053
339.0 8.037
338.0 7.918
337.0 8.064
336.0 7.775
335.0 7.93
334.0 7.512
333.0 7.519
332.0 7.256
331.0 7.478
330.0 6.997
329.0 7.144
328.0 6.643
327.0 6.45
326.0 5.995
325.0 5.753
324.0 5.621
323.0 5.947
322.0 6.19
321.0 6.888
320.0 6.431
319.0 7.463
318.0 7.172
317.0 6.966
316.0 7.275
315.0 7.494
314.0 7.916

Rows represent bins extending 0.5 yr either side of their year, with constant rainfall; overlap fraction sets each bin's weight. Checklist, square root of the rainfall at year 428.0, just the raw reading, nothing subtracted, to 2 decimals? 2.57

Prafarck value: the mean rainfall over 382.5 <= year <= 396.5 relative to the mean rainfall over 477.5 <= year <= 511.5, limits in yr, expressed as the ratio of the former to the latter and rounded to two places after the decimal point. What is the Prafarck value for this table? 1.02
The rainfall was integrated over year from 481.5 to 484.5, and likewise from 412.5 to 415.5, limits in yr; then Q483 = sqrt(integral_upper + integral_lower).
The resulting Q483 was 6.33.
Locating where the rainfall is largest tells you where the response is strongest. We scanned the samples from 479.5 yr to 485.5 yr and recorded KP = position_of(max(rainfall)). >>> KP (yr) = 485.0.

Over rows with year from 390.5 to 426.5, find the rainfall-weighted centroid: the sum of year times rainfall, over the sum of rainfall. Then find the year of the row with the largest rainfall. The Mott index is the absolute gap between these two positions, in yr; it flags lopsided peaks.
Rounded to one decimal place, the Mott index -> 1.4 yr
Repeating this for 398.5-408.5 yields 3.3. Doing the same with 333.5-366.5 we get 12.8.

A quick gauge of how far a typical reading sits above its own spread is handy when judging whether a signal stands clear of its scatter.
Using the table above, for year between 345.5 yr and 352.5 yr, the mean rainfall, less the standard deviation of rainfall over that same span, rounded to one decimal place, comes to 7.3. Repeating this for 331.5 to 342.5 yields 7.5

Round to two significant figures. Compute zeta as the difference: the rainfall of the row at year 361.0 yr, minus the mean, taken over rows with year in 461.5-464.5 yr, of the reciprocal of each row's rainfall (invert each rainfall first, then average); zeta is 7.4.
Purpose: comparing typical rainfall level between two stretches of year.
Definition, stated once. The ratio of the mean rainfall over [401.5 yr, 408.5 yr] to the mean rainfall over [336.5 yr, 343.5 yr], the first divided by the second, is 1.04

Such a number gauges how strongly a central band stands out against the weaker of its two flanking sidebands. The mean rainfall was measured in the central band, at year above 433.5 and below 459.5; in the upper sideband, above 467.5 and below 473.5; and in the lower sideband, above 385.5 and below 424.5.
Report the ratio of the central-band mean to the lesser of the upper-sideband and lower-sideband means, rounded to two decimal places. 0.90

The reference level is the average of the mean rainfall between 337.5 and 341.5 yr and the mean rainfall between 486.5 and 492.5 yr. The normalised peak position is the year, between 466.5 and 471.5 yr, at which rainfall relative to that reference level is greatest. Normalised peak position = 467.0 yr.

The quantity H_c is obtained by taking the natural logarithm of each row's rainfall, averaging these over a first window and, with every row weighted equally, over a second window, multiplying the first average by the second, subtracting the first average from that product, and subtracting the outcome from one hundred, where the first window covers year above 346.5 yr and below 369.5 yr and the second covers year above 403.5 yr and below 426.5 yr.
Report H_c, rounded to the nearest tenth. 97.9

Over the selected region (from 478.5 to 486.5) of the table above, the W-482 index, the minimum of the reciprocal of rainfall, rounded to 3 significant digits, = 0.165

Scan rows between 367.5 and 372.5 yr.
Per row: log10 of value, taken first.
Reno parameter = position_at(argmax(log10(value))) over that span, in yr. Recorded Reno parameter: 369.0 yr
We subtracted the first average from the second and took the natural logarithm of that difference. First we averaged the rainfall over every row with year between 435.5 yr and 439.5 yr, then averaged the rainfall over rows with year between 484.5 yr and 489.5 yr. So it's -2.2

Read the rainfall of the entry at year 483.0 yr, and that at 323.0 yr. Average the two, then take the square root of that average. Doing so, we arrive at 2.38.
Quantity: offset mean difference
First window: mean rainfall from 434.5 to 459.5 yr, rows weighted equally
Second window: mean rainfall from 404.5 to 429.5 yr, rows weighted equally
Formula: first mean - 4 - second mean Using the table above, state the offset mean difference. -5.8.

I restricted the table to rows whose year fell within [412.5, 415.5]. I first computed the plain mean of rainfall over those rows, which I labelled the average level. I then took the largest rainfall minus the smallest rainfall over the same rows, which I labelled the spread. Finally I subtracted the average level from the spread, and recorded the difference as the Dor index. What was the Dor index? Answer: -7.06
